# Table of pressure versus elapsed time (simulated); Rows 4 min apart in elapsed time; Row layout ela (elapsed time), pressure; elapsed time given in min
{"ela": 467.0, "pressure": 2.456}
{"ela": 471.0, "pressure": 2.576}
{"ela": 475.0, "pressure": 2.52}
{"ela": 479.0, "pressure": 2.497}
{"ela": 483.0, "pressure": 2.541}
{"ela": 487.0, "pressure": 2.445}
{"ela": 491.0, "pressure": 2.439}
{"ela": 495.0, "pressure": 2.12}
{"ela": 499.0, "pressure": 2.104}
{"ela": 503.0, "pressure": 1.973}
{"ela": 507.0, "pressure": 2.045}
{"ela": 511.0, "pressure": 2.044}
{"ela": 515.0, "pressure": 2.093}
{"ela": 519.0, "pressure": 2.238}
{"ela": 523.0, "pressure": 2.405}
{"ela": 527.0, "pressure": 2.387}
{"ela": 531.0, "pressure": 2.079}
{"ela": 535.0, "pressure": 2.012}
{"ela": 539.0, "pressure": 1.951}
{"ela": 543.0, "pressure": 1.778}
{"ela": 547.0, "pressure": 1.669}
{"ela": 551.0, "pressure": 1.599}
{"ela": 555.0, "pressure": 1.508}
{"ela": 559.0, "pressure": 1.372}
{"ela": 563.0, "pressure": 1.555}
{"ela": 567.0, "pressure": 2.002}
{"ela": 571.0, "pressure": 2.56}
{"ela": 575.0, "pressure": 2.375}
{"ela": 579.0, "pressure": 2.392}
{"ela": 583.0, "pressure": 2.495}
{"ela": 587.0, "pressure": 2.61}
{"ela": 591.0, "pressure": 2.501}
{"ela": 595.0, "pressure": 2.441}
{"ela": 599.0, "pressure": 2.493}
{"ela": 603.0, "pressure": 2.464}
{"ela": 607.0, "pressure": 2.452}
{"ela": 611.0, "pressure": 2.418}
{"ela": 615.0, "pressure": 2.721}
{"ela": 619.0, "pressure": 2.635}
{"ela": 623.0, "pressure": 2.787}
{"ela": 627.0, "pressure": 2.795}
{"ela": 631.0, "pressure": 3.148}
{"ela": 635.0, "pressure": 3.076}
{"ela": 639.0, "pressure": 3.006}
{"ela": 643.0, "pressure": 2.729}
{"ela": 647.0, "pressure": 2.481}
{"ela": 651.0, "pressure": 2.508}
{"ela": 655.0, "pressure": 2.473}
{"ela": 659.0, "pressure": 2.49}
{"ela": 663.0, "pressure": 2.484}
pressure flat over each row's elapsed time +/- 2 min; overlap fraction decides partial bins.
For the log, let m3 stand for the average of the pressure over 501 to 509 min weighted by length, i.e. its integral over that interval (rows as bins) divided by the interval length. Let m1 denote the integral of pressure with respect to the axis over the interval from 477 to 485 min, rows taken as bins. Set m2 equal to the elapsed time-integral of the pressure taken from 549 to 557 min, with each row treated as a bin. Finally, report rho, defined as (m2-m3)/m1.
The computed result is 0.52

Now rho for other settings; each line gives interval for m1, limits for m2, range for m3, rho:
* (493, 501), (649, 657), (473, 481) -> 1.03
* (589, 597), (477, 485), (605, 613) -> 0.90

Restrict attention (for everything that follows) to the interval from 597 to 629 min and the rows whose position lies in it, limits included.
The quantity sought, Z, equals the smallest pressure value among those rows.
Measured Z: 2.418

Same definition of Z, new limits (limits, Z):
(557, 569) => 1.372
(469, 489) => 2.445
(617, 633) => 2.635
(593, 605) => 2.441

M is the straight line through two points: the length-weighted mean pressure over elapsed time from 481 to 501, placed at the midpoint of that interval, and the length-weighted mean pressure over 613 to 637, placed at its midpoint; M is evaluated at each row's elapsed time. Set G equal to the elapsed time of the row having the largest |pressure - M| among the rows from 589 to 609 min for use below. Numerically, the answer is 607.0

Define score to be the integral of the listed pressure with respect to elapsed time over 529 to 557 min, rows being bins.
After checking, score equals 50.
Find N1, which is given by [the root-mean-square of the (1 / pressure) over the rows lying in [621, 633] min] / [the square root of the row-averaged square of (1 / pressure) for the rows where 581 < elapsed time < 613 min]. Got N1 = 0.86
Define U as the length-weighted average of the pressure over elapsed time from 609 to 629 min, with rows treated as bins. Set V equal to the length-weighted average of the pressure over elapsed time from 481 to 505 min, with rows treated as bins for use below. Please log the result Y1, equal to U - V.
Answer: 0.4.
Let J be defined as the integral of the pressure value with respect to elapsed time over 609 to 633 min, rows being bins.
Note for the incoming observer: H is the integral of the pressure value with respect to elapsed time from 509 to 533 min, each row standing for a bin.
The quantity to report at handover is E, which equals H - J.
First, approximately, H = 53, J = 66.0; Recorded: -13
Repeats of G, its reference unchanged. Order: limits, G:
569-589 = 575.0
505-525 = 511.0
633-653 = 647.0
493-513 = 503.0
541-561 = 559.0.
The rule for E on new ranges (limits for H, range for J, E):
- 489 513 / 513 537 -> -2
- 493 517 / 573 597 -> -10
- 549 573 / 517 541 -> -10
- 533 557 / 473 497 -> -16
